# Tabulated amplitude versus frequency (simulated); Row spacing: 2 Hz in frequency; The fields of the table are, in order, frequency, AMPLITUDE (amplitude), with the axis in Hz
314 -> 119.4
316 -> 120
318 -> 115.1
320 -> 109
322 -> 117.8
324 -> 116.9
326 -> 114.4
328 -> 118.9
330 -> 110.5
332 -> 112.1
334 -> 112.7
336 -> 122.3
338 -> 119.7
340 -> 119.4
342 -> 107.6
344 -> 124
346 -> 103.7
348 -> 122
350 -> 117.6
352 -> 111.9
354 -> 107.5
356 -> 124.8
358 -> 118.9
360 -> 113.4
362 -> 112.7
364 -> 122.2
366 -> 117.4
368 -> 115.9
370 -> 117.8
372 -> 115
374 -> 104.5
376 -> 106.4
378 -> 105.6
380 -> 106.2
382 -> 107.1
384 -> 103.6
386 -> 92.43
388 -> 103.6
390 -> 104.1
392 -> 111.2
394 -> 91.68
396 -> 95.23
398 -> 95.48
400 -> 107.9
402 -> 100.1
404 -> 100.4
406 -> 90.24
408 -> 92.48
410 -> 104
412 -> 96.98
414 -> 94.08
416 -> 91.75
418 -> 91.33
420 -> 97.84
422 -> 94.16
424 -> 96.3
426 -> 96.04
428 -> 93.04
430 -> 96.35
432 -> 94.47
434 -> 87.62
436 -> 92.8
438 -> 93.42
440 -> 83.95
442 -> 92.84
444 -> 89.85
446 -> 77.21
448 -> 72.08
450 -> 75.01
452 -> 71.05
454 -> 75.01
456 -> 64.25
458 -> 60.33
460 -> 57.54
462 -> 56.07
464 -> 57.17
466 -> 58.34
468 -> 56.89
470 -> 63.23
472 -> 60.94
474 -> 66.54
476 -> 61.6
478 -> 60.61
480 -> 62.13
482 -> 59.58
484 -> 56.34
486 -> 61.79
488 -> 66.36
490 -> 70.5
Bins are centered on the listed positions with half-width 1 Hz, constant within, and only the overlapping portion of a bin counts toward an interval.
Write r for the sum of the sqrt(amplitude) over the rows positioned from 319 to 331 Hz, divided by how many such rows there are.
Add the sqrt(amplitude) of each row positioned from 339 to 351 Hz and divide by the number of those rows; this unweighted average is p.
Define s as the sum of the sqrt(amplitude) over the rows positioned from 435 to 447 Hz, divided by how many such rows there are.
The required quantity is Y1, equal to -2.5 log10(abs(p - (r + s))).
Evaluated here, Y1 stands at -2.43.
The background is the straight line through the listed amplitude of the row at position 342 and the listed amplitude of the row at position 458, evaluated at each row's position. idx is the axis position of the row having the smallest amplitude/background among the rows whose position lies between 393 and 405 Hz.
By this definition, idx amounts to 394 Hz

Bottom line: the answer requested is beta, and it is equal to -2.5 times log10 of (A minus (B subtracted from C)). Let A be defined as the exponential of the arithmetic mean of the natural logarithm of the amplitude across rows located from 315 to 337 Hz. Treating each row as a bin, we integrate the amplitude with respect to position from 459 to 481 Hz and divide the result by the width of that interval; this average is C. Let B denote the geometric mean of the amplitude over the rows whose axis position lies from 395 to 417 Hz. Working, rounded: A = 115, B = 97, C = 60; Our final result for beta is -5.5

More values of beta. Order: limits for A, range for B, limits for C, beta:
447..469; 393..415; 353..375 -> -4.1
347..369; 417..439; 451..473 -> -5.4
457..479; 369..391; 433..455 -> -4.8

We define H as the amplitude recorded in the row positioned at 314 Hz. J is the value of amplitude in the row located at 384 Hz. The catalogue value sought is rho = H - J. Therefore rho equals 16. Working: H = 119.4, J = 103.6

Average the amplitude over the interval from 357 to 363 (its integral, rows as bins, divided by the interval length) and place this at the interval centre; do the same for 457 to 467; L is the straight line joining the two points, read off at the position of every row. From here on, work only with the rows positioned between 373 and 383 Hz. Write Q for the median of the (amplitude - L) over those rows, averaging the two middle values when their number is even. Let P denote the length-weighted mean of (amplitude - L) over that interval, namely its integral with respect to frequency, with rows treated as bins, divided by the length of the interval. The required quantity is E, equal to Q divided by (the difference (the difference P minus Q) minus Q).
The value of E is -2.1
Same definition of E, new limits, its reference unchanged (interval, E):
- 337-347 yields -1.5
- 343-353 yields -25.2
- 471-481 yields -1.1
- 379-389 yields -0.6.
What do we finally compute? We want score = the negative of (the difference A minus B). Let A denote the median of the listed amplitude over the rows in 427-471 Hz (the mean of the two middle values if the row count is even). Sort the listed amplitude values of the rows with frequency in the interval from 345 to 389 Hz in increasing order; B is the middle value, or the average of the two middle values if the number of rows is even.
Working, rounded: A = 75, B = 112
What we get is 37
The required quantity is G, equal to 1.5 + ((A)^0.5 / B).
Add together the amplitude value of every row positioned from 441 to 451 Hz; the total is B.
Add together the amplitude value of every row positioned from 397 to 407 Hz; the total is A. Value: 1.555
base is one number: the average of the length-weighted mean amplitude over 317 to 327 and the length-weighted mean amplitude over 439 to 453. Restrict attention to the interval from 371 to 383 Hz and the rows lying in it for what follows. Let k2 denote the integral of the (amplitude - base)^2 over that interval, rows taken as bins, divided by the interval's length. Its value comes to 112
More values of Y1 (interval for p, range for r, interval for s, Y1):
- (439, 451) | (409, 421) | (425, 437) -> -2.54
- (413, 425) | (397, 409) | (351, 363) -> -2.59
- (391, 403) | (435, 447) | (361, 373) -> -2.52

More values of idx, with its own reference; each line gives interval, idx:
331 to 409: 346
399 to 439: 406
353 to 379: 354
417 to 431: 418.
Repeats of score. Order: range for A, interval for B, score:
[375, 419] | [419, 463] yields -12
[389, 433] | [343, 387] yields 17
